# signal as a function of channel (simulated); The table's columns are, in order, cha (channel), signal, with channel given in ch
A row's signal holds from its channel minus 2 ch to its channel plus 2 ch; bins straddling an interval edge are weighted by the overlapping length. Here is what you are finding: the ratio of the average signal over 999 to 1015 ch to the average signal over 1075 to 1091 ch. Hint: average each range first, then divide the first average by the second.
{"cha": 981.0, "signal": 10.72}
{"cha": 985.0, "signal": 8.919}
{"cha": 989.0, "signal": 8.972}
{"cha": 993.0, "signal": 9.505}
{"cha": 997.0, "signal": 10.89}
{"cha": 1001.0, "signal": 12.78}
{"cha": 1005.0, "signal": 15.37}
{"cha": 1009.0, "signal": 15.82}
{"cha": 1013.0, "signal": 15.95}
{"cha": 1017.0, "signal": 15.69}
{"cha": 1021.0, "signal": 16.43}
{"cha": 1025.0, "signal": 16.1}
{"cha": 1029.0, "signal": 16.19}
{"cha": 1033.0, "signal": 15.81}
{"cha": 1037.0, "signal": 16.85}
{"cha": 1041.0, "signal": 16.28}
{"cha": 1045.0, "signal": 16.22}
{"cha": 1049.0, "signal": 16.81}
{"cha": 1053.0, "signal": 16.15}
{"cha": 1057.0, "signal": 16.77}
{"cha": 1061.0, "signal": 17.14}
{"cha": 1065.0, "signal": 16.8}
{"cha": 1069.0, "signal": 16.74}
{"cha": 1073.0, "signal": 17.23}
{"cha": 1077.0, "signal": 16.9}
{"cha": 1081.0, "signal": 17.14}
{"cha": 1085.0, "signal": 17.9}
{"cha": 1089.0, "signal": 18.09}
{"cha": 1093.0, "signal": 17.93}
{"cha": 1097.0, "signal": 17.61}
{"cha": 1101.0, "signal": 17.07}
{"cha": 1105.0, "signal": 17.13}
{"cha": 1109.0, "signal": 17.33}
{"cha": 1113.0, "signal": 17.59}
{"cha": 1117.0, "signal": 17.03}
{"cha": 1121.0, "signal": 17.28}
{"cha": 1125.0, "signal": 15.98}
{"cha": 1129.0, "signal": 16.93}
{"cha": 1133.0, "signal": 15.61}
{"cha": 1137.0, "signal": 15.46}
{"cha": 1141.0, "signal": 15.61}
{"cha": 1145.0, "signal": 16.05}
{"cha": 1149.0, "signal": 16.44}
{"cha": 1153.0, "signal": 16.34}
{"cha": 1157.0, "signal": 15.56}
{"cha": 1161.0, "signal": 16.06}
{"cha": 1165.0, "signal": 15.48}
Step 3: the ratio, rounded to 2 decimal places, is 0.86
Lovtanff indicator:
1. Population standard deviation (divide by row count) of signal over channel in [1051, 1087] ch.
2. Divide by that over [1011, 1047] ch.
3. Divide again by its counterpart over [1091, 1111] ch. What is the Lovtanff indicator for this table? 4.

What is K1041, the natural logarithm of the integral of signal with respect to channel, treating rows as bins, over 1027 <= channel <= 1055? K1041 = 6.1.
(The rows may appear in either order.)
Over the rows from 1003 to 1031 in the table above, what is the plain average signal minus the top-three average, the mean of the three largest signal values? -0.30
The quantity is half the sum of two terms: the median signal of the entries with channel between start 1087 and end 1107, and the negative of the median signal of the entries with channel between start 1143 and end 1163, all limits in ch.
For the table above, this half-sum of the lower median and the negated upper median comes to 0.8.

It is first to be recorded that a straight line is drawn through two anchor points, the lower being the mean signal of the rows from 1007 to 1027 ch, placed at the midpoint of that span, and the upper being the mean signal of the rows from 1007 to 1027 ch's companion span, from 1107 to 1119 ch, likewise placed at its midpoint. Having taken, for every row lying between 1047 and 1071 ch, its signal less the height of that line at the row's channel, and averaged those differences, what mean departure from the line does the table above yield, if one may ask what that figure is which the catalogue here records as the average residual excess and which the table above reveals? 0.16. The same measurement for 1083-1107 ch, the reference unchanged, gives 0.55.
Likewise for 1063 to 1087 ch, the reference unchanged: 0.32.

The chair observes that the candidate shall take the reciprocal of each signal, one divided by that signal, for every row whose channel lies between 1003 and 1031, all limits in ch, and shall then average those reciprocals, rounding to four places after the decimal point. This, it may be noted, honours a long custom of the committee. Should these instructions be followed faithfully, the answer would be 0.0628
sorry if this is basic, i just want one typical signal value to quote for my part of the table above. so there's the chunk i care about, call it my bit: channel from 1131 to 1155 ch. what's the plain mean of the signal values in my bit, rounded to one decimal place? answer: 15.9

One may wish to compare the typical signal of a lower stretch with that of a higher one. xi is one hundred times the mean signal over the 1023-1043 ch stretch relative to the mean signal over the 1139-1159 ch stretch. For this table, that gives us 102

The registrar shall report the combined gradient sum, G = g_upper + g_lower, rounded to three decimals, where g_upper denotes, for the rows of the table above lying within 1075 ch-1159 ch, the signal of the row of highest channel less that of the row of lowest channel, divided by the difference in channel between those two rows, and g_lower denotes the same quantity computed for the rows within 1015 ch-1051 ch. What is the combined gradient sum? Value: 0.018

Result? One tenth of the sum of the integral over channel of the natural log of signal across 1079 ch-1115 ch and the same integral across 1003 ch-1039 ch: 20.3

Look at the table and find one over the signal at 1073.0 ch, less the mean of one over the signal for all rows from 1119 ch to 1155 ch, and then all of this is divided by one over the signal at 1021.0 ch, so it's -0.063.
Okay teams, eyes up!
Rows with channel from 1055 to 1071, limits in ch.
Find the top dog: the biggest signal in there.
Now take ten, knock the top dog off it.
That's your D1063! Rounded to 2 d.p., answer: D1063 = -7.14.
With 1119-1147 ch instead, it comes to -7.28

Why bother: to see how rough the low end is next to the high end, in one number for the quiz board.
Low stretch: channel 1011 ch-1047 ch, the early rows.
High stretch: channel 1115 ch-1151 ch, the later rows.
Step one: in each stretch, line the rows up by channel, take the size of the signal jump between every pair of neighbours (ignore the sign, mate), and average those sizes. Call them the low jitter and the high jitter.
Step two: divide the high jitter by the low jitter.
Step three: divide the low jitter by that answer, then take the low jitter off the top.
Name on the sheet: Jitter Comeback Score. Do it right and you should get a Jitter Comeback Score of -0.1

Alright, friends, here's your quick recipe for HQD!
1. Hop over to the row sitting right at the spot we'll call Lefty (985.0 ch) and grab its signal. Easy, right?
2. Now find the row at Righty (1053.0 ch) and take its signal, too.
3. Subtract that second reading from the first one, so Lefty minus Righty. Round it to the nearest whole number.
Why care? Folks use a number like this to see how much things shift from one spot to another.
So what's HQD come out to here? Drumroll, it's -7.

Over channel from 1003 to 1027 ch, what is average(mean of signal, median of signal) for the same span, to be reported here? 15.9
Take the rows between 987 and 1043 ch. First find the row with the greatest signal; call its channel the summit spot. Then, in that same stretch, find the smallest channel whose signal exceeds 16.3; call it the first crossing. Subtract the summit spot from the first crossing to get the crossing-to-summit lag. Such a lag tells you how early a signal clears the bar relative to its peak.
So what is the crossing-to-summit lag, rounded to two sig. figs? -16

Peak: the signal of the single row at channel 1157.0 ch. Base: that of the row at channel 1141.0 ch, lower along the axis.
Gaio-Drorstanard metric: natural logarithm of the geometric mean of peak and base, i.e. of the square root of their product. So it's 2.75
